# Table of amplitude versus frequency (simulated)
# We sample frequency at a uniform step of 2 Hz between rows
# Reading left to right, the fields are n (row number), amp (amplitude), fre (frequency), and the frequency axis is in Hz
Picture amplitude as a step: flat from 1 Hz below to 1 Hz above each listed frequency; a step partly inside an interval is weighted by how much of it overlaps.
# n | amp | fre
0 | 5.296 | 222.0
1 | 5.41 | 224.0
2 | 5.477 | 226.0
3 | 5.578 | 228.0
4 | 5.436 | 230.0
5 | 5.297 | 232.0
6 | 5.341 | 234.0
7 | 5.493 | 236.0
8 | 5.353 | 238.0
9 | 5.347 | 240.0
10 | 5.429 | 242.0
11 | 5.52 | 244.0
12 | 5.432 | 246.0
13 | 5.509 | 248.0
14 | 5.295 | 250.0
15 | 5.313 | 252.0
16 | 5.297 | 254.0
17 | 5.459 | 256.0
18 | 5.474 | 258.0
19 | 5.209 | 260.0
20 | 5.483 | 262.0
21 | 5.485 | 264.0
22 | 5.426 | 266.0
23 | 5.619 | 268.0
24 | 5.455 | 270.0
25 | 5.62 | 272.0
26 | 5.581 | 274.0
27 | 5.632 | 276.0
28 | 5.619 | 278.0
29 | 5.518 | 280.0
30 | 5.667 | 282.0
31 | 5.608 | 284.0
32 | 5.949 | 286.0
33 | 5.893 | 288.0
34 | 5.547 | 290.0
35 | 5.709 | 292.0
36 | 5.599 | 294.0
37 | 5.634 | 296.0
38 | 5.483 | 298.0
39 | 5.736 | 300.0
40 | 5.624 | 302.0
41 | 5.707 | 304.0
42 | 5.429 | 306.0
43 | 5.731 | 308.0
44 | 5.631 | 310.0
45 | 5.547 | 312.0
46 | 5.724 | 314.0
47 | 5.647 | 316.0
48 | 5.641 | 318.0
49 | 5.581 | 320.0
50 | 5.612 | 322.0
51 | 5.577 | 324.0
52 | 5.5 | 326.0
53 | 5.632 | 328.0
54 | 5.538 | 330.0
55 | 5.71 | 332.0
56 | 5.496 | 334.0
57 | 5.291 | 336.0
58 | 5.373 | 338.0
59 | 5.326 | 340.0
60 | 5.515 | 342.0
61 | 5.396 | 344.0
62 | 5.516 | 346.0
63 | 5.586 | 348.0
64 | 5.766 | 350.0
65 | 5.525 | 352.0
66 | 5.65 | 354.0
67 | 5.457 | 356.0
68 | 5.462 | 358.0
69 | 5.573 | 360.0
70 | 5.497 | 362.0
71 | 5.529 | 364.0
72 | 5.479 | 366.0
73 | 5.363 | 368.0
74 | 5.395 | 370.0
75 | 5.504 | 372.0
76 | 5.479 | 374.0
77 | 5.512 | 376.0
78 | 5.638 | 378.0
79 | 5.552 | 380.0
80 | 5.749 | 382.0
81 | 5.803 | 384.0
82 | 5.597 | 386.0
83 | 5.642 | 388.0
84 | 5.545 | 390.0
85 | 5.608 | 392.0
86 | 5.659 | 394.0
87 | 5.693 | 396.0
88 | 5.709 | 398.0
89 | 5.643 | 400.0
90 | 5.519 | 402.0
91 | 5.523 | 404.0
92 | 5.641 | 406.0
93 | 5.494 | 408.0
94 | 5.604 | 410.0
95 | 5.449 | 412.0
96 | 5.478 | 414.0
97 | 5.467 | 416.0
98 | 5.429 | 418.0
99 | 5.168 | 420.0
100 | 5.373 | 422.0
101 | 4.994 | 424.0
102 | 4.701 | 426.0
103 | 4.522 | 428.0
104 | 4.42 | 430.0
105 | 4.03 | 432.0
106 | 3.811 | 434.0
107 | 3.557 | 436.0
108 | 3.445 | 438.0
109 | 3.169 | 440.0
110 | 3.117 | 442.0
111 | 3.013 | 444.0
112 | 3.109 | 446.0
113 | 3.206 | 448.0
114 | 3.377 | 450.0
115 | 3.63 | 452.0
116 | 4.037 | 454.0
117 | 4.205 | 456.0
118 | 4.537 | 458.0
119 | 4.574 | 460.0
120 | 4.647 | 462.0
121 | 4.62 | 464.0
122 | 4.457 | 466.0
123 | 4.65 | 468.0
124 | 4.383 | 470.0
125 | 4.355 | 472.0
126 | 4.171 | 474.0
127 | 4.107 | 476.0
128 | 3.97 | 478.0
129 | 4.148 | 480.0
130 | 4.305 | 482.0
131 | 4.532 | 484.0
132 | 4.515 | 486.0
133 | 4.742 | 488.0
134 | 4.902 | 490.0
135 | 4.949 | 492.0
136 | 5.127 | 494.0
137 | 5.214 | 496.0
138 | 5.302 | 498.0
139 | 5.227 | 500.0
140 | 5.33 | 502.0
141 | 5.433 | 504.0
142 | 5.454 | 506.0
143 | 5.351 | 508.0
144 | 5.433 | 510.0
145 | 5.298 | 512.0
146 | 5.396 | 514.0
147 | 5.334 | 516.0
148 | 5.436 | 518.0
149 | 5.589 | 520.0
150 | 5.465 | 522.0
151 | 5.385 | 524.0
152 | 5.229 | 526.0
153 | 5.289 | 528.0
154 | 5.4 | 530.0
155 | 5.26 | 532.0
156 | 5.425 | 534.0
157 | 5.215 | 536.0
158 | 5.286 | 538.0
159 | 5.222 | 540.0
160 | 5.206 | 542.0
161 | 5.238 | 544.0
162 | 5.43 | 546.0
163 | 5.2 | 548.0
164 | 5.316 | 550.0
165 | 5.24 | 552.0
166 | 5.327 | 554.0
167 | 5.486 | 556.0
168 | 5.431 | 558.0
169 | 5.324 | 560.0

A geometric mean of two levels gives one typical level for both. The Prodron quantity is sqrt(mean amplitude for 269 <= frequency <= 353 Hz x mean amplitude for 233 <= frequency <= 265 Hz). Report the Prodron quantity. 5.50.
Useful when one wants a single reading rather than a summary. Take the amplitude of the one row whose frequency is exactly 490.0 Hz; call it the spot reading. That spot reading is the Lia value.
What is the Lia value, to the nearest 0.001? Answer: 4.902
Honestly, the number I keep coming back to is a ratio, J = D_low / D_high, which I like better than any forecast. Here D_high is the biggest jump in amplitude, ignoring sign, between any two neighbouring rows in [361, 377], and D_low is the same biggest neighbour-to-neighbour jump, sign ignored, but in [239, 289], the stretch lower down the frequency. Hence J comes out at 2.9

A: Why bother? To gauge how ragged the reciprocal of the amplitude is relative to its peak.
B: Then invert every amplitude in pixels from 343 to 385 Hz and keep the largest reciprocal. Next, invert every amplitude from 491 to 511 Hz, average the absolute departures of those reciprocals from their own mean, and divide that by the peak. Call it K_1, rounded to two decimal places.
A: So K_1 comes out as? 0.02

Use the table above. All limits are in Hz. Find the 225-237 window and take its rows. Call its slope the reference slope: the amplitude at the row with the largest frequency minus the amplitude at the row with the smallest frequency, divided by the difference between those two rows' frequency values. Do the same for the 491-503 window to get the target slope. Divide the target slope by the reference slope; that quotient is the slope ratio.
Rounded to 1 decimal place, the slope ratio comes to 23.8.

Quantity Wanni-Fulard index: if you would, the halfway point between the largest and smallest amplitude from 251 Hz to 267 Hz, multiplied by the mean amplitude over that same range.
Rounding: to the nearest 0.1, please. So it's 28.8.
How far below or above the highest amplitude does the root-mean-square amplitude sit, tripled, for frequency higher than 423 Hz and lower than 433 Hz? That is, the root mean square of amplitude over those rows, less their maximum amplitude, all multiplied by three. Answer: -1.3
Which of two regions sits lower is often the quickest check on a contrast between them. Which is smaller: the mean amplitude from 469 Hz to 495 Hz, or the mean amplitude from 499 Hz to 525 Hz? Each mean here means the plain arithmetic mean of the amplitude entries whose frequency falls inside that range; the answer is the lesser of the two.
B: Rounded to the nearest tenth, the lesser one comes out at 4.5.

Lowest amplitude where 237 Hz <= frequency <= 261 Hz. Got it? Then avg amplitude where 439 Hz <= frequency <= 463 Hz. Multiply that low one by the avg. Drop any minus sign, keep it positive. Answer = 19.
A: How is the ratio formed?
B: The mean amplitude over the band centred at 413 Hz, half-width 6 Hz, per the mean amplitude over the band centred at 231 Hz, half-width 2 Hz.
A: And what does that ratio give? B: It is 1.02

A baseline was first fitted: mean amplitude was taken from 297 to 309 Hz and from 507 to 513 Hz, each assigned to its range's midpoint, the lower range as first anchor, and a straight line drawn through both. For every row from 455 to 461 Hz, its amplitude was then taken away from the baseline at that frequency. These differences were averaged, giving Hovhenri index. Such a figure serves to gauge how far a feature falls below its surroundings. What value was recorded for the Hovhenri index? 1.0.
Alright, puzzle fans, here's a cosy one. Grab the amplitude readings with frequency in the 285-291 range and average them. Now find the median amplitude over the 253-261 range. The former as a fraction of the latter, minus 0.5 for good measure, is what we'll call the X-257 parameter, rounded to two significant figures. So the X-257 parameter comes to 0.58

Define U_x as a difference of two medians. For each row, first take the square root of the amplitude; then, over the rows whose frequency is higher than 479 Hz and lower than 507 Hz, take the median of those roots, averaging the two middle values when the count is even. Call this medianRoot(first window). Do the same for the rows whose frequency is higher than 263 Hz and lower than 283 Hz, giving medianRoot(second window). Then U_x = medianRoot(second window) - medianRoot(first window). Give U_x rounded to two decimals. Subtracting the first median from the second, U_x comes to 0.12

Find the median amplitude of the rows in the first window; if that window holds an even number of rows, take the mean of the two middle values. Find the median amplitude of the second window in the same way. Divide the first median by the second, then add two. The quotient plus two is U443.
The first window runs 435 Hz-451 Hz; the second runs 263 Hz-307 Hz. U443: 2.57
